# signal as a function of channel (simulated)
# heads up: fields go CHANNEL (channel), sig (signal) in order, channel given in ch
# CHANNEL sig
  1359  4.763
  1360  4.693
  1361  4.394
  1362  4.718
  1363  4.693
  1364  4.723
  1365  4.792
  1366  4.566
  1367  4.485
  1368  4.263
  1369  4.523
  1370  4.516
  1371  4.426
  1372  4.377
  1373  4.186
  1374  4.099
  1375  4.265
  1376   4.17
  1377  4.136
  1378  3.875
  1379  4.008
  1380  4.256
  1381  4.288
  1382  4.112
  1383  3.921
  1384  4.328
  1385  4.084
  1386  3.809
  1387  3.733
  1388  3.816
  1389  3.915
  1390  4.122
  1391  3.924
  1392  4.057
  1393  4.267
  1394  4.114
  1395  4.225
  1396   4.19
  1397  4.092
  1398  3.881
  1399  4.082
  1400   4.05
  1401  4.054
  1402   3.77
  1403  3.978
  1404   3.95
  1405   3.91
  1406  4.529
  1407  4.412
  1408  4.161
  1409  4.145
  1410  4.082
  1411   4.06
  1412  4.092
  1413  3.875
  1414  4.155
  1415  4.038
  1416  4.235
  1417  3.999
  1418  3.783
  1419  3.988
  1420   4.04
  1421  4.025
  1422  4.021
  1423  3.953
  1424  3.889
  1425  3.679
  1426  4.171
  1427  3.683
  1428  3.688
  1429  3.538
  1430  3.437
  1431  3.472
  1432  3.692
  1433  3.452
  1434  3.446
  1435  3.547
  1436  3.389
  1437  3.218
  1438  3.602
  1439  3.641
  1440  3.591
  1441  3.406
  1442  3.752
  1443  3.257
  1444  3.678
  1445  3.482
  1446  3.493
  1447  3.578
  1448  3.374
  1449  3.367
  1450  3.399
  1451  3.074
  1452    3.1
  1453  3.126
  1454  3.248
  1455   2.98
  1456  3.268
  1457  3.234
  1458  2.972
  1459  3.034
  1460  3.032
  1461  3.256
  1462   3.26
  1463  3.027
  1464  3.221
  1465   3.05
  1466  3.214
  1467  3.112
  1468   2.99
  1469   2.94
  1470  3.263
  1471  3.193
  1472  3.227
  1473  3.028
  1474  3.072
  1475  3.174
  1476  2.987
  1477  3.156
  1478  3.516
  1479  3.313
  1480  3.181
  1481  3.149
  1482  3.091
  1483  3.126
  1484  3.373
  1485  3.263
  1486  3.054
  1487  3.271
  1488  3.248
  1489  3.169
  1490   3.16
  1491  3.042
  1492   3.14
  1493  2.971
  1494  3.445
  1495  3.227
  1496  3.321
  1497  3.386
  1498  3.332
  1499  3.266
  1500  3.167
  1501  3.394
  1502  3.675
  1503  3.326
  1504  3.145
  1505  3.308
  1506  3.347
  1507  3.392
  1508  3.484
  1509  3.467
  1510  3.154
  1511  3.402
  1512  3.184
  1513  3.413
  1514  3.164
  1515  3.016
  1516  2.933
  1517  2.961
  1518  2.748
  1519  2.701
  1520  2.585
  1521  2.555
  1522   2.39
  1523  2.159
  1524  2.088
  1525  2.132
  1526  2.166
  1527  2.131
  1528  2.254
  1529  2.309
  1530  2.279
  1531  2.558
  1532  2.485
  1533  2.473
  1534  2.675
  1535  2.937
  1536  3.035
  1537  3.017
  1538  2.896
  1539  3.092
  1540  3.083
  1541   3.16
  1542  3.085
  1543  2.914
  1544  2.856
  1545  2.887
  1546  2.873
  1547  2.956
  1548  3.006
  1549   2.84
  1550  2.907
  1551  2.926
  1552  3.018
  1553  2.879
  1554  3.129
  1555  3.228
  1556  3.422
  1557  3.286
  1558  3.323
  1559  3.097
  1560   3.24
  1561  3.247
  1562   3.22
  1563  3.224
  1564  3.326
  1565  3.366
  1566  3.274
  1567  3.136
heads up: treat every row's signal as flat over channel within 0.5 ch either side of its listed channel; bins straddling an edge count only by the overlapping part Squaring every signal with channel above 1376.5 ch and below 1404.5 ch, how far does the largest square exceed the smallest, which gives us 4.8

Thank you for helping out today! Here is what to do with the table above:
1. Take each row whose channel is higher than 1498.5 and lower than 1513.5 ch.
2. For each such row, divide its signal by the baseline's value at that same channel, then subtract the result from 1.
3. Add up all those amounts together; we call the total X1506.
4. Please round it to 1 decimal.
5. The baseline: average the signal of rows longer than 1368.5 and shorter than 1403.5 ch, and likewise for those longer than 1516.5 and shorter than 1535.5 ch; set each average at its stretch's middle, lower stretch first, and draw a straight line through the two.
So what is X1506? -3.7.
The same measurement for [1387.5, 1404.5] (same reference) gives -0.2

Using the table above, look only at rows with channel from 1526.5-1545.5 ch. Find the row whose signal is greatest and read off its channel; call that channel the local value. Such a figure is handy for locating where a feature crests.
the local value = 1541 ch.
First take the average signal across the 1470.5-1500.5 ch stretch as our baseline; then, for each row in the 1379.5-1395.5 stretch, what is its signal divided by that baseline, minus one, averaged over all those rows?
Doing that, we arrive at 0.27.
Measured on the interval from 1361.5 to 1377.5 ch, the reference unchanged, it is 0.38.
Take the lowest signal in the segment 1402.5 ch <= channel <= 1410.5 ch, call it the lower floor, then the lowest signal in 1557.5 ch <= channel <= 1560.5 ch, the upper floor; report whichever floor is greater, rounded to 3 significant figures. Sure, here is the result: 3.91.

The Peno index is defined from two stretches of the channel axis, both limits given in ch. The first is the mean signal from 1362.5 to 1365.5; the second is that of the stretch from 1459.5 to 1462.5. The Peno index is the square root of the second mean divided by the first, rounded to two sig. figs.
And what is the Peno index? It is 0.82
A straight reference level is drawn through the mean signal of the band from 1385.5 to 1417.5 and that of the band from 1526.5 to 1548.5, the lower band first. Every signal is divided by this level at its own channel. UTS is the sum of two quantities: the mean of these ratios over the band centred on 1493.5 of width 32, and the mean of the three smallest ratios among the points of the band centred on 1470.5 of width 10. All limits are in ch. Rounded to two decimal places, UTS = 1.91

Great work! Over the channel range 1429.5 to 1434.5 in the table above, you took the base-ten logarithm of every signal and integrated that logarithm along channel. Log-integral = 2.72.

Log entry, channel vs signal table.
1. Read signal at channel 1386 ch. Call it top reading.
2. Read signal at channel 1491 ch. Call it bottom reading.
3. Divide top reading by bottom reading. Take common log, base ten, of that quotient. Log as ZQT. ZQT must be 0.10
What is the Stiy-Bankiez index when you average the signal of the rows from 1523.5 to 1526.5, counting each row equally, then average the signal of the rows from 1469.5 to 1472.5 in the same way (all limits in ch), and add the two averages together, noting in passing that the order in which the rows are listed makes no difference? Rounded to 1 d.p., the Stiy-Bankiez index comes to 5.4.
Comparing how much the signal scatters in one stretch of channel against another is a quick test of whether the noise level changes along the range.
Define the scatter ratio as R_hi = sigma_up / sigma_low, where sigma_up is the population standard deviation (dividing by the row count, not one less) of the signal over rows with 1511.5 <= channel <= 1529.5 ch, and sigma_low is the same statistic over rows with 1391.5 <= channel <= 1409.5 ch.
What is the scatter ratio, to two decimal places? 2.32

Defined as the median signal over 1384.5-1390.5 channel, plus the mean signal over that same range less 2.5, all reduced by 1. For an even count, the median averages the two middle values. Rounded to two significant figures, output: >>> 4.3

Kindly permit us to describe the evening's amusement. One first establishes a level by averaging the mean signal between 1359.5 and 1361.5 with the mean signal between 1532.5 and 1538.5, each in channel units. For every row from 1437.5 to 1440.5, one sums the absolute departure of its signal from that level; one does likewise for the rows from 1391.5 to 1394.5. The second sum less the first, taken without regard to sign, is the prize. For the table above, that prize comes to 1.1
